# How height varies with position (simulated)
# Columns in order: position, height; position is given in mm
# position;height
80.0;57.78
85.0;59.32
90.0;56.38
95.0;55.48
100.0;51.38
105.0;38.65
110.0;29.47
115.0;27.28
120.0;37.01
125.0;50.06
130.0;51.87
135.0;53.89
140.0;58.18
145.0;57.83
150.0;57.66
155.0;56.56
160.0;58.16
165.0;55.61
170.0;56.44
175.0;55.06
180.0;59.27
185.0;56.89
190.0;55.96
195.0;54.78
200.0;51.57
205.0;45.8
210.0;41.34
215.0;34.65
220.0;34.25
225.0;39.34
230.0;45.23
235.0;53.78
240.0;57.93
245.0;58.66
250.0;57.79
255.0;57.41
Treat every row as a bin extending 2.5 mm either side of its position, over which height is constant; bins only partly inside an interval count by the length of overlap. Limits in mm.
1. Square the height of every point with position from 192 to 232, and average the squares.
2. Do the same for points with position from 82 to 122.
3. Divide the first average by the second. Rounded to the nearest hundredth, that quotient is 0.91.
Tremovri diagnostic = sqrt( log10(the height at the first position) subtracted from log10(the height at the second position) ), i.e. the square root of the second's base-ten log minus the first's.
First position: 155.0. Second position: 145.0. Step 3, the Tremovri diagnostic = 0.10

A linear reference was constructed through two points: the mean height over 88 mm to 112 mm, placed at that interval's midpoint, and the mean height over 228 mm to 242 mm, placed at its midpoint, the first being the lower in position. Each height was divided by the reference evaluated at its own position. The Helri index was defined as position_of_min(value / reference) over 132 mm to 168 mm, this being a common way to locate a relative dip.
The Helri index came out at 135.0 mm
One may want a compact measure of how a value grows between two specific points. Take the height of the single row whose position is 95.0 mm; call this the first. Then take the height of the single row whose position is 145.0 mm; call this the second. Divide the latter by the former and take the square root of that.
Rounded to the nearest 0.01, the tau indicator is 1.02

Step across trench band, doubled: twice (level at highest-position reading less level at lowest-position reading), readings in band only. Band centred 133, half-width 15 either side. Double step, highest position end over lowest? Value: 42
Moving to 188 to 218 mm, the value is -43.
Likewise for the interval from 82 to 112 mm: -60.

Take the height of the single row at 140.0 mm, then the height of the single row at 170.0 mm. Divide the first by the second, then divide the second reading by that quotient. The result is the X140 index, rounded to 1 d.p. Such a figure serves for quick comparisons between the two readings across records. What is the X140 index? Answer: 54.8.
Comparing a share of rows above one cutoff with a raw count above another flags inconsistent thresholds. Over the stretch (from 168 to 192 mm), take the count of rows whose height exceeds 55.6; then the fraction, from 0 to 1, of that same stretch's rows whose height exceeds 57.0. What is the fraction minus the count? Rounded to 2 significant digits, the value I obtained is -3.8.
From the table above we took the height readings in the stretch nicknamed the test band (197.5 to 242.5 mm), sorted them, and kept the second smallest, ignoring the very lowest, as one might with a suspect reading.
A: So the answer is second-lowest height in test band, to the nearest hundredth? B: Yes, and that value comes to 34.65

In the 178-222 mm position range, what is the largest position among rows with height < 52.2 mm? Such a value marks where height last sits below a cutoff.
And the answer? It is 220.0 mm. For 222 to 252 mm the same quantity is 230.0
